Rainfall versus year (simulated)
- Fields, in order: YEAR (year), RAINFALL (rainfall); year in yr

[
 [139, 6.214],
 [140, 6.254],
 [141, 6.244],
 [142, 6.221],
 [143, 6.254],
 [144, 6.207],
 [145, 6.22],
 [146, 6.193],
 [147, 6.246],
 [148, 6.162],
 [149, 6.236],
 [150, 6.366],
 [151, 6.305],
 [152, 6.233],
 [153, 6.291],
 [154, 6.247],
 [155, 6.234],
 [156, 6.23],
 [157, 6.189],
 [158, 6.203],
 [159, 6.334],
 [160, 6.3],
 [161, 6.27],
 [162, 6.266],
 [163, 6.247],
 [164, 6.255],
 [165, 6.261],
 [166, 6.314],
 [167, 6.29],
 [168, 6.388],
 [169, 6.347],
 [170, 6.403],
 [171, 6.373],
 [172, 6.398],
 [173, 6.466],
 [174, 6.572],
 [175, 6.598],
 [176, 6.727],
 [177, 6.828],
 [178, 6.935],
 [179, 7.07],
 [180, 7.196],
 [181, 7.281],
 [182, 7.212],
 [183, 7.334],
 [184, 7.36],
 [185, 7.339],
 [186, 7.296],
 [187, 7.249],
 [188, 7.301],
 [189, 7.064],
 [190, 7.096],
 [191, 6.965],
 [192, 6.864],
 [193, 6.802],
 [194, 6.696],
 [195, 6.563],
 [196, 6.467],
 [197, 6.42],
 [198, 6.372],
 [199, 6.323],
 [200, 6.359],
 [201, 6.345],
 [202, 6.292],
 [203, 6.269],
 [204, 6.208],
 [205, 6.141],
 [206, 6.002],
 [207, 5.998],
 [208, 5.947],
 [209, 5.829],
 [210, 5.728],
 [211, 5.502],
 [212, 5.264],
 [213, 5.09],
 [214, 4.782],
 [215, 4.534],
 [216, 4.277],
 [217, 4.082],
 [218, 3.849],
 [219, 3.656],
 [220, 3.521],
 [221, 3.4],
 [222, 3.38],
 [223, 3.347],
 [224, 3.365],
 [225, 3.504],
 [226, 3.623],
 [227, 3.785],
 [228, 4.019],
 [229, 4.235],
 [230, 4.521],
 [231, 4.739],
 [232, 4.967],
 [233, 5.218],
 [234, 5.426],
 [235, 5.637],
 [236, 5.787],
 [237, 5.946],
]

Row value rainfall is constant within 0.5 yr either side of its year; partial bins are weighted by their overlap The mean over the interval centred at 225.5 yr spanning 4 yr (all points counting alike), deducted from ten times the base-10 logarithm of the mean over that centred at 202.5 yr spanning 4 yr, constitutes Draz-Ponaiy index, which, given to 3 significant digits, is 4.41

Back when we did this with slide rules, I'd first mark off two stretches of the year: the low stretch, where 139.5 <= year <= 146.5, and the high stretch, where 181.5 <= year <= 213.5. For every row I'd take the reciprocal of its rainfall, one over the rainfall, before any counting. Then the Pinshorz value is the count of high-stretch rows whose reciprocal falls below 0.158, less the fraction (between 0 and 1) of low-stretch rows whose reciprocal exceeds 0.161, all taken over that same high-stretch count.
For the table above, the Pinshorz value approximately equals 0.98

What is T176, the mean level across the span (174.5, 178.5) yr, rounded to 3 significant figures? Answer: 6.77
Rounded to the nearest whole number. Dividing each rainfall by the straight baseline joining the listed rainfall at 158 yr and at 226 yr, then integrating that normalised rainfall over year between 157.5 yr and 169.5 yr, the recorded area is 13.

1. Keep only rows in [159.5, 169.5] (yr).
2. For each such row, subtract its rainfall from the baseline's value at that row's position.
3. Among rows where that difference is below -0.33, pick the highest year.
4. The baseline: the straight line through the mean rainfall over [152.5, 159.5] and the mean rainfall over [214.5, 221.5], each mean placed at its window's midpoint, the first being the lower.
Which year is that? 169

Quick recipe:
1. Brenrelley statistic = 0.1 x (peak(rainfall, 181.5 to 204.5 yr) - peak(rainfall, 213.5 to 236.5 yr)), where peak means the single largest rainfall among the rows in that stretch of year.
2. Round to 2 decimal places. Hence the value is 0.16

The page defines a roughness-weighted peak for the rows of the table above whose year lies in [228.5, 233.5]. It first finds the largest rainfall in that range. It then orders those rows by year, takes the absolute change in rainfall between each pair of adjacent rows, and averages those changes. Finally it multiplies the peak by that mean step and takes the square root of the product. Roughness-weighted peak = 1.1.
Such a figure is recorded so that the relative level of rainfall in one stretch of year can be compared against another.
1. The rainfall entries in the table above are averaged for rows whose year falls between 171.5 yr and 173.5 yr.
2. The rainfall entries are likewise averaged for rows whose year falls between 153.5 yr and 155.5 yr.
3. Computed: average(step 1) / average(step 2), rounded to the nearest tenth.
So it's 1.0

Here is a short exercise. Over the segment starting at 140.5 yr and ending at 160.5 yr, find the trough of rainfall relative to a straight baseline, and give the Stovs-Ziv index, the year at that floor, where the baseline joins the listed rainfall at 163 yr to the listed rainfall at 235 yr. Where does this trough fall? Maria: 148 yr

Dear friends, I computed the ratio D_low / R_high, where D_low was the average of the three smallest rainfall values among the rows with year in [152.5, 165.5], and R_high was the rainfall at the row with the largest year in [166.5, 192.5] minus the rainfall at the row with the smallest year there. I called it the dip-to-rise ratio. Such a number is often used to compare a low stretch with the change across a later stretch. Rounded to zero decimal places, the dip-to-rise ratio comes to 11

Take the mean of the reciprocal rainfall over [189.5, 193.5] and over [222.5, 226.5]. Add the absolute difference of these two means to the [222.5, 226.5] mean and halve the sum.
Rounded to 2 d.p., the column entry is 0.22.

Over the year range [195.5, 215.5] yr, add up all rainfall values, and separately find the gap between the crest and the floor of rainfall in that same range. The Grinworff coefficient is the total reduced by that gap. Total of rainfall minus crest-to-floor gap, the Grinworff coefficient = 116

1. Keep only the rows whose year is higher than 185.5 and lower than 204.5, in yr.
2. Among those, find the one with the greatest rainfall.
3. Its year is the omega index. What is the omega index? 188 yr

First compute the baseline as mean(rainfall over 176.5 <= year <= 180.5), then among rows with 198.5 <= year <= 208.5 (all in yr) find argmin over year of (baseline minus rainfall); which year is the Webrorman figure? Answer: 200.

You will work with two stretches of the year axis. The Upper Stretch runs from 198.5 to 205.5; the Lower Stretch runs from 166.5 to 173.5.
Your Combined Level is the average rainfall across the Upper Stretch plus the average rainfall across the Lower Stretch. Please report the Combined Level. 12.7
